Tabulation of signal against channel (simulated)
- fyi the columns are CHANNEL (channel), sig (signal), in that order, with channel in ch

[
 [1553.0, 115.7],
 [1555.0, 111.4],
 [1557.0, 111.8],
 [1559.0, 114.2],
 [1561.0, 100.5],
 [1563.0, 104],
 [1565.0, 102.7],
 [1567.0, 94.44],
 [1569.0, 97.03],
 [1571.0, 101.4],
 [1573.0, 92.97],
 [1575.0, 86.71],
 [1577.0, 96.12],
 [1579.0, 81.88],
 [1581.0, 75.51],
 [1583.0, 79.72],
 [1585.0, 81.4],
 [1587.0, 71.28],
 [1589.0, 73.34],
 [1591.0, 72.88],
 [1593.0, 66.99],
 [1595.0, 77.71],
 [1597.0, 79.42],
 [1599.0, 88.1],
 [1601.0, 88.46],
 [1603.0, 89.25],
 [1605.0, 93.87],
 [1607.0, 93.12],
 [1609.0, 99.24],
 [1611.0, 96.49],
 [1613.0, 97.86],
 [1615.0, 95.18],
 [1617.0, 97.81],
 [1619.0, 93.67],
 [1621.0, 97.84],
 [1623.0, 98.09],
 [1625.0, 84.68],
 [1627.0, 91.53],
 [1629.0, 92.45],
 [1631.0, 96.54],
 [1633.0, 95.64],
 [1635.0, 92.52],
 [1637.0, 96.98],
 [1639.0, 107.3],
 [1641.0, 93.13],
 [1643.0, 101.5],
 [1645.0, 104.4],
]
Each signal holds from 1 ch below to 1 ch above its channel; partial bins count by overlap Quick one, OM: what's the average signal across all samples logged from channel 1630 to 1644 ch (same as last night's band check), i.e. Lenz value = 98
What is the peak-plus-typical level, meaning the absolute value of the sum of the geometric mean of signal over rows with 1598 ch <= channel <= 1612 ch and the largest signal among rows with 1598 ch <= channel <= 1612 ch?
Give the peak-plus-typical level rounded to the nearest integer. 192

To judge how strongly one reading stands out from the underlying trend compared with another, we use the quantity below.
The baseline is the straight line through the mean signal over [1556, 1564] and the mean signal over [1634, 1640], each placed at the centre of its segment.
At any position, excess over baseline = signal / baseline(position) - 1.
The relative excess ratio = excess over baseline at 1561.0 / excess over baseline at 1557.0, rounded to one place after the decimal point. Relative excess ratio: -1.8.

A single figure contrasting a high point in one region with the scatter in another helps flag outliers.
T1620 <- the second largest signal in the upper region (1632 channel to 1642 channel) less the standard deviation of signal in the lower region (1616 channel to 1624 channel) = 95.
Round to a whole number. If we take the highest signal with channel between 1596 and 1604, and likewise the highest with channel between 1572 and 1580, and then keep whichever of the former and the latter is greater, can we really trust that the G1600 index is 96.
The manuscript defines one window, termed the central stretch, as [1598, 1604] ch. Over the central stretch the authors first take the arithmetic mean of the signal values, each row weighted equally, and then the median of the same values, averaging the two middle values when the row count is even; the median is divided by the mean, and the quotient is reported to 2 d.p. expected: 1.00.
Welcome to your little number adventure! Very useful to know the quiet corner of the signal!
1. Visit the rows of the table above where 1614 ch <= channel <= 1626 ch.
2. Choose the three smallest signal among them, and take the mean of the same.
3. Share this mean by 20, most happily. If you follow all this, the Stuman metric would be 4.6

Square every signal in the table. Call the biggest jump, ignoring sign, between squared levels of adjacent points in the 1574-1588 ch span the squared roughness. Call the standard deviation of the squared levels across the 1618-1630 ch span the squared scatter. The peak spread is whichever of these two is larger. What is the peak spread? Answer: 2535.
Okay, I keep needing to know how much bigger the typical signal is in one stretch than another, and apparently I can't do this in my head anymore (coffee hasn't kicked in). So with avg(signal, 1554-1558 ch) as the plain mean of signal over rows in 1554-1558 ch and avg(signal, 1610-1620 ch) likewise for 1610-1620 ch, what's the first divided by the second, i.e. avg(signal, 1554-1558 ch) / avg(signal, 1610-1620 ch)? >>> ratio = 1.16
